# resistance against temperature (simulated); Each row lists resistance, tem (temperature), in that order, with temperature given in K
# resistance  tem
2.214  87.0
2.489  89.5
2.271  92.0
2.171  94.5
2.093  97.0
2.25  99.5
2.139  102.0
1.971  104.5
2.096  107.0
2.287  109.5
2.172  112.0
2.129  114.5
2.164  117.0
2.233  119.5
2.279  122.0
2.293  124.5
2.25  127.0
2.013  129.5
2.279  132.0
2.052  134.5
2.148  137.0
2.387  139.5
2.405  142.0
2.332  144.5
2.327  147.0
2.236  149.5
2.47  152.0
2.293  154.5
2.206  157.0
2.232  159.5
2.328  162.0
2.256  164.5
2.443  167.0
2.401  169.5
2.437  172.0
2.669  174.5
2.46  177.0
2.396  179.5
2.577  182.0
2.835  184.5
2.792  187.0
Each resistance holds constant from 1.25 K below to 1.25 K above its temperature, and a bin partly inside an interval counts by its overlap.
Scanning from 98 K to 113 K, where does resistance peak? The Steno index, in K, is 109.5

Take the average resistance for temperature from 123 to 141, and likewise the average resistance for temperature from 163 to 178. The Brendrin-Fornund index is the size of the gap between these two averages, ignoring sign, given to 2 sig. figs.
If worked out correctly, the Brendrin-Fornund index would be 0.24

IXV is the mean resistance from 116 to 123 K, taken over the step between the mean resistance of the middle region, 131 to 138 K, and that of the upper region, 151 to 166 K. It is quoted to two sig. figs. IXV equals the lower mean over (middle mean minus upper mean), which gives -16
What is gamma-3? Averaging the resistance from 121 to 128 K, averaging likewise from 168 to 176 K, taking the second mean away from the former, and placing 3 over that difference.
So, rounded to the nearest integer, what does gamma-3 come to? -13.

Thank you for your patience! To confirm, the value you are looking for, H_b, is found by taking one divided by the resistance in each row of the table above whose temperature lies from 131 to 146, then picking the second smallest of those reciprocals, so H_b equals 0.419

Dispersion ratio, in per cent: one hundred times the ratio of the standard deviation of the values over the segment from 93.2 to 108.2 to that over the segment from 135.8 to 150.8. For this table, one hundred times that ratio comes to 96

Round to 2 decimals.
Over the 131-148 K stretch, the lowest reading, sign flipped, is -2.05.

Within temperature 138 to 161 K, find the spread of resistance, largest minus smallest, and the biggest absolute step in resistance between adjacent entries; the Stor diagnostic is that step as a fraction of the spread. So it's 0.89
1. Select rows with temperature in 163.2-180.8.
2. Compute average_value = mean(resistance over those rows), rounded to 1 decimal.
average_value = 2.4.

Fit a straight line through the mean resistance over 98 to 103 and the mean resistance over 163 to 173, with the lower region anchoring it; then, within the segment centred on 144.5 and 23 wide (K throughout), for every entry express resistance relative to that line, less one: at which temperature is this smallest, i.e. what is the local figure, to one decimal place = 134.5 K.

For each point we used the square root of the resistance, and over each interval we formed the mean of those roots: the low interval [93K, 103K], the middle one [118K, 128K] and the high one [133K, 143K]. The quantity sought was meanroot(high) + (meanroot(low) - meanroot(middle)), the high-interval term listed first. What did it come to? 1.465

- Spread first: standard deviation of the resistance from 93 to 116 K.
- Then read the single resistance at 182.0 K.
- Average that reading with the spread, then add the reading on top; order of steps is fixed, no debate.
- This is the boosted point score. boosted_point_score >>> 3.91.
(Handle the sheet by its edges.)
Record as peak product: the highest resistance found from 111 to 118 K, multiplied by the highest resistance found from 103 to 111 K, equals 5.0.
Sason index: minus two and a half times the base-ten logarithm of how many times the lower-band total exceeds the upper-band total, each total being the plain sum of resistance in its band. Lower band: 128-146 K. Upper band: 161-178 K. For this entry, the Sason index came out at 0.092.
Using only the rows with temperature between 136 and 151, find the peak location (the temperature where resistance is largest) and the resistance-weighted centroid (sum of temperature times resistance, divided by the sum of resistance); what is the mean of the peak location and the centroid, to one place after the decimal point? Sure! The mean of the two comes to 142.6 K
